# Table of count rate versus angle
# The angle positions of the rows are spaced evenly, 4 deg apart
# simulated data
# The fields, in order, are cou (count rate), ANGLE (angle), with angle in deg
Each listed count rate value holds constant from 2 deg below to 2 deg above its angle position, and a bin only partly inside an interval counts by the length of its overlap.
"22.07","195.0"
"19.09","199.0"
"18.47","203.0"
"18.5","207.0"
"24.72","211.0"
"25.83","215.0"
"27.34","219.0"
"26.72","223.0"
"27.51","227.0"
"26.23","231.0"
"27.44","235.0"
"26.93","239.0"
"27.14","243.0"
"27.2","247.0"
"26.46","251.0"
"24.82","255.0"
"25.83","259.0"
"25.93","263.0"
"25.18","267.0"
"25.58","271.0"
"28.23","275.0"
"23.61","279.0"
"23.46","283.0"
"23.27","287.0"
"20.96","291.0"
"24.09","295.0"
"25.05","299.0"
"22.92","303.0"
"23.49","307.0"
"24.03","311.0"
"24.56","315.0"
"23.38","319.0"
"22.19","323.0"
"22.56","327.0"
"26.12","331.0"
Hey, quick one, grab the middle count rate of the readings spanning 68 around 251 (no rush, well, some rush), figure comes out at 26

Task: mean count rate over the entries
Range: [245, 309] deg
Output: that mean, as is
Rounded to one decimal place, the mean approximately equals 24.8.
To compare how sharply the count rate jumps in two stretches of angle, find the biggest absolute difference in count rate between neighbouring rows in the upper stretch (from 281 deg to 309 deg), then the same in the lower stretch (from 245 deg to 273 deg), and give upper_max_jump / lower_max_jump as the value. 1.9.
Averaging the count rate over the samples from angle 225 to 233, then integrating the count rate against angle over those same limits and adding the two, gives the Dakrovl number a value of 242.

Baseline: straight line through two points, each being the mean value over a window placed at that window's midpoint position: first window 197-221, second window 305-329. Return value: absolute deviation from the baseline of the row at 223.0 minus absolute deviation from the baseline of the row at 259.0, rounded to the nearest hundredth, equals 1.24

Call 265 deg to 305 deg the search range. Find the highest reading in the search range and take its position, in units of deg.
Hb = 275.0 deg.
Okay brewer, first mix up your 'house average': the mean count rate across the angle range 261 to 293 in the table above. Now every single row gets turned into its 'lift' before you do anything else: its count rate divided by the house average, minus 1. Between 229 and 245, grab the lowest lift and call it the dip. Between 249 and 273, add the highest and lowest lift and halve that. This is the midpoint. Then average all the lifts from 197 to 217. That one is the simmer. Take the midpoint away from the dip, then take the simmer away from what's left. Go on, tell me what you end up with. 0.15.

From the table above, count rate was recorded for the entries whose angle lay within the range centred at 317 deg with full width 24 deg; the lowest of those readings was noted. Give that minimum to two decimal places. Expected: 22.19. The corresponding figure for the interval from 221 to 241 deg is 26.23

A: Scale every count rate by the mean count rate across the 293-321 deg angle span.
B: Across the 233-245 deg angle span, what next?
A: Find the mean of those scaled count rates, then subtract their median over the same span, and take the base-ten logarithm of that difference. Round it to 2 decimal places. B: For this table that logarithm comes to -2.90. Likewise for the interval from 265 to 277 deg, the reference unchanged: -1.50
